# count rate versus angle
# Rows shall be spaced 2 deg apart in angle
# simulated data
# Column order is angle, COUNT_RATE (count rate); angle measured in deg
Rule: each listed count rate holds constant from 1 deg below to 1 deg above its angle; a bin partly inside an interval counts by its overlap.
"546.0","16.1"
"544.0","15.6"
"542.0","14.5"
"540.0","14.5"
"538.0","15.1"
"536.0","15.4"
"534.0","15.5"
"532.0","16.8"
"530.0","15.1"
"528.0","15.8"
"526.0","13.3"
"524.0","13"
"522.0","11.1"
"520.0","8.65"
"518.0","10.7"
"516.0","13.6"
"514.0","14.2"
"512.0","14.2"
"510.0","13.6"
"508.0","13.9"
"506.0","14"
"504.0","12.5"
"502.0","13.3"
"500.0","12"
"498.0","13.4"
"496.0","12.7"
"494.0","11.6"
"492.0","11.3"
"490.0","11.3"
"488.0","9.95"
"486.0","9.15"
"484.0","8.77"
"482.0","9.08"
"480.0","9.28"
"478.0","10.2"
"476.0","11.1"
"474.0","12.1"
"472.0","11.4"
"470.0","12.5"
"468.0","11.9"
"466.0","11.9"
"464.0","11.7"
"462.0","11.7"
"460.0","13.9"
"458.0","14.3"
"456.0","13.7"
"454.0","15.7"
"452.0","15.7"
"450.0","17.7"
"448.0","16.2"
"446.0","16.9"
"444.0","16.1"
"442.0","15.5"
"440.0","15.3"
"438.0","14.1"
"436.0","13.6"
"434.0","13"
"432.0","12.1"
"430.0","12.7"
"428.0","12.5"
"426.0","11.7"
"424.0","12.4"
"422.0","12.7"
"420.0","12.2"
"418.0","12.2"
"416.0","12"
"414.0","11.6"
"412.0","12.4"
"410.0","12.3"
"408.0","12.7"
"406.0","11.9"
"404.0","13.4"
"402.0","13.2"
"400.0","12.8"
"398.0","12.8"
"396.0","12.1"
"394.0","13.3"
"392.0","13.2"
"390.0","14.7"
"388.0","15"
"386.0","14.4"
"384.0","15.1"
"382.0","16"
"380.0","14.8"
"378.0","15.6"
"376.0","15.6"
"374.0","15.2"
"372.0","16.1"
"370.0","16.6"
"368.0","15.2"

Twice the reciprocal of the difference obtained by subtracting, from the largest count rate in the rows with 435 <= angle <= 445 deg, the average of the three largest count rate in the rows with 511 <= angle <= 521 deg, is 1.0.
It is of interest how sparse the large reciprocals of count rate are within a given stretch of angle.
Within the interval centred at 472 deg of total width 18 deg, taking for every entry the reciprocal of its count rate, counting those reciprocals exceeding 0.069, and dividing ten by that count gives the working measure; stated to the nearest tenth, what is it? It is 1.1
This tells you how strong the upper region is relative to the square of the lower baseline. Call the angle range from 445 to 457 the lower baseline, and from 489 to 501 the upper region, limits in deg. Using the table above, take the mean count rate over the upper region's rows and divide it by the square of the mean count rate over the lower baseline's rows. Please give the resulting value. 0.047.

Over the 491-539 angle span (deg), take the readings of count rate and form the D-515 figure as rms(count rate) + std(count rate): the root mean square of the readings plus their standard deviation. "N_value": 15.3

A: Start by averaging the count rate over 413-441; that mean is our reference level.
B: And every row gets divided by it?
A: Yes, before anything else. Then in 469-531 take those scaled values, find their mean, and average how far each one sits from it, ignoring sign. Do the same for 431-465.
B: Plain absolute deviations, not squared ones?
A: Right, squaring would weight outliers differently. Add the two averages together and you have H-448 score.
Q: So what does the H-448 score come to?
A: 0.24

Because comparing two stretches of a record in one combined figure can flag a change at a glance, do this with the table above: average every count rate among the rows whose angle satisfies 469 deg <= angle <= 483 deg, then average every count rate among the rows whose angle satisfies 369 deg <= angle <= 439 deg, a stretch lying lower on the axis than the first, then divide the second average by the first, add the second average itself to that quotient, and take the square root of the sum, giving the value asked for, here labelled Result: 3.84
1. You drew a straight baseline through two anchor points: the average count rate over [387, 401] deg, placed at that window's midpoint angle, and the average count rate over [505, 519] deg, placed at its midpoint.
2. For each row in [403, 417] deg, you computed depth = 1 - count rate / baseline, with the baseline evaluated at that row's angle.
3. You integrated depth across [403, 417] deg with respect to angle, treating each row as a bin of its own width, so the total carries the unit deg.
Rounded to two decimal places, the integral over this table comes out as 1.14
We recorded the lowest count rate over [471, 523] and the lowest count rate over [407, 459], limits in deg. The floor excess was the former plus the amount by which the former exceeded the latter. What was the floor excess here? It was 5.7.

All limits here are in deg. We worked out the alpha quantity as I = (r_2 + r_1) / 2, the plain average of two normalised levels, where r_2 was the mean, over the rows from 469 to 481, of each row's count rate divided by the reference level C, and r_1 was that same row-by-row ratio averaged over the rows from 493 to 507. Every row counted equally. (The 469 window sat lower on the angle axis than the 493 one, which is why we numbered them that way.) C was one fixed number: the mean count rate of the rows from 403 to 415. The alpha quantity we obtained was 0.96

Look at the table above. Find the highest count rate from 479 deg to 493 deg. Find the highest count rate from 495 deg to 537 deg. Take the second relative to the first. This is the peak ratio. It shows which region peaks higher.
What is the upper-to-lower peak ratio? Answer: 1.487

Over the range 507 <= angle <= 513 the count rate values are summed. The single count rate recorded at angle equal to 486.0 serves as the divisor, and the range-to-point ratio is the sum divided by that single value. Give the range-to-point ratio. 4.6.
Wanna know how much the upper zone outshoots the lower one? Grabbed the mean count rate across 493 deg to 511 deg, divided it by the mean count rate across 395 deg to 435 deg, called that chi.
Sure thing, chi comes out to 1.05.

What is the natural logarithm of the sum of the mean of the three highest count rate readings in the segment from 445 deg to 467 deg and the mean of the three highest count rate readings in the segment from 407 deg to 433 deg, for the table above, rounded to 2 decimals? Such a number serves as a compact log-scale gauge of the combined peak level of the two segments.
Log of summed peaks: 3.39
